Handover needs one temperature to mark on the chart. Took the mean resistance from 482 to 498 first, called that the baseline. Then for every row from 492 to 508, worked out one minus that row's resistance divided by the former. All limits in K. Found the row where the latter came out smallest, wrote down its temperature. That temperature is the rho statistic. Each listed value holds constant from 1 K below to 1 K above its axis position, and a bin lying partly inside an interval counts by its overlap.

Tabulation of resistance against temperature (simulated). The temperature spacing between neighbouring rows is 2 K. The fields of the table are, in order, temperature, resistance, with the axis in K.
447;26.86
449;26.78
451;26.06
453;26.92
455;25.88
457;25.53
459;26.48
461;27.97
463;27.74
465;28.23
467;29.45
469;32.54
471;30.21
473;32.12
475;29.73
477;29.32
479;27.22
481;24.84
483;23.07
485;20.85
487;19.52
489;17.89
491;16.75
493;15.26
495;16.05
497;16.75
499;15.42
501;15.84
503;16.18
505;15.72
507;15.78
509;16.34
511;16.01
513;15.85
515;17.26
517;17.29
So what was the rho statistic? 497 K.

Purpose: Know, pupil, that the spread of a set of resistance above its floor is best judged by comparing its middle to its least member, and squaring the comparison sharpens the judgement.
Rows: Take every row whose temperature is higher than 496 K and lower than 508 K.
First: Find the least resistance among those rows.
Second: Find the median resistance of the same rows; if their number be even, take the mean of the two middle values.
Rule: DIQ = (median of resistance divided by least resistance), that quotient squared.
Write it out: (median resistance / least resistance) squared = 1.05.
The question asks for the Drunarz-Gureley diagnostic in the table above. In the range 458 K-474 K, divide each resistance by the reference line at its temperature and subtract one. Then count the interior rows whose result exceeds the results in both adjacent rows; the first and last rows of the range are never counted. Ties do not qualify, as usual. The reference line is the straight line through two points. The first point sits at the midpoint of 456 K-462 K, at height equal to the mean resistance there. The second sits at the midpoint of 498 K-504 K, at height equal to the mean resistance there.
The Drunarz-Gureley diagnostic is 1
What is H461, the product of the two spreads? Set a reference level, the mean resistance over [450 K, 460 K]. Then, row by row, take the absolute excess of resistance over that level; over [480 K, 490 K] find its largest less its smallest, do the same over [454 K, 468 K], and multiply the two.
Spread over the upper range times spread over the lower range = 21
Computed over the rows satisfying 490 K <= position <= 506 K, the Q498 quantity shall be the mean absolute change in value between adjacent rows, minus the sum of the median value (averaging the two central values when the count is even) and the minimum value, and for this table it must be -30.4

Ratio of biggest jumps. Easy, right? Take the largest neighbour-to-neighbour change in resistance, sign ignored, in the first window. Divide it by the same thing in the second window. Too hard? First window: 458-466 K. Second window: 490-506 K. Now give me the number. 1.00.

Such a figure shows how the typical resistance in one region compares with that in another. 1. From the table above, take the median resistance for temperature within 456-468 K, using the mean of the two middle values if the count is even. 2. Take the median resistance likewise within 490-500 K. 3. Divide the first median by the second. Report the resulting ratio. 1.7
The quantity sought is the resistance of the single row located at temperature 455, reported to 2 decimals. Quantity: 25.88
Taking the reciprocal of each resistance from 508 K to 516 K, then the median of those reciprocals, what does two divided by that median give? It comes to 32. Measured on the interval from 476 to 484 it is 52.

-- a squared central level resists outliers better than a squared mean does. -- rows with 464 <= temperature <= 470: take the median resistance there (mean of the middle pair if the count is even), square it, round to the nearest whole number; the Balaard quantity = 867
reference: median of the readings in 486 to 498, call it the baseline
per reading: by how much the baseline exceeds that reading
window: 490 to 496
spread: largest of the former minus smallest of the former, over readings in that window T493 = 1.5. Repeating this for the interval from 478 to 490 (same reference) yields 9.3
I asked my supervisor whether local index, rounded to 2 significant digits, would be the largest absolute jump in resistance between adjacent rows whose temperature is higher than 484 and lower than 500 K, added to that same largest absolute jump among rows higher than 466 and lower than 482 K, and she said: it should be 4.7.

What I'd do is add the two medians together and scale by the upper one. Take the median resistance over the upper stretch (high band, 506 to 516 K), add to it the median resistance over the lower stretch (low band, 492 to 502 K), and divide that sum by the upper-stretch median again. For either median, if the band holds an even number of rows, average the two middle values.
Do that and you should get 1.99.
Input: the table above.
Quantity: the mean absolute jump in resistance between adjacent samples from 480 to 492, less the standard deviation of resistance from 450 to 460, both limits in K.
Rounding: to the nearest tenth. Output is 1.1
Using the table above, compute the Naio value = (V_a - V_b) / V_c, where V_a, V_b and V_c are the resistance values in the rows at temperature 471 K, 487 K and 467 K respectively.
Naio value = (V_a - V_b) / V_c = 0.36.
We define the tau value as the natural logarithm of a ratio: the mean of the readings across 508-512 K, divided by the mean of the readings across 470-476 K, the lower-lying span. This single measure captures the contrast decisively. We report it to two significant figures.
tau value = -0.64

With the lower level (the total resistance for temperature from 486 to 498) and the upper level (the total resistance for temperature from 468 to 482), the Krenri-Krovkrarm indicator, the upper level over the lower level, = 2.02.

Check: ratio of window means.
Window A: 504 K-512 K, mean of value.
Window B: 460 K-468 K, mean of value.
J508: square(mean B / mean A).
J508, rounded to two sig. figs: 3.2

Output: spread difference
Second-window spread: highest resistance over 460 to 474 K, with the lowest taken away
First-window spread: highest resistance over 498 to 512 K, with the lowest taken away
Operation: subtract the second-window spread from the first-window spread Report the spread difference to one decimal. -3.9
